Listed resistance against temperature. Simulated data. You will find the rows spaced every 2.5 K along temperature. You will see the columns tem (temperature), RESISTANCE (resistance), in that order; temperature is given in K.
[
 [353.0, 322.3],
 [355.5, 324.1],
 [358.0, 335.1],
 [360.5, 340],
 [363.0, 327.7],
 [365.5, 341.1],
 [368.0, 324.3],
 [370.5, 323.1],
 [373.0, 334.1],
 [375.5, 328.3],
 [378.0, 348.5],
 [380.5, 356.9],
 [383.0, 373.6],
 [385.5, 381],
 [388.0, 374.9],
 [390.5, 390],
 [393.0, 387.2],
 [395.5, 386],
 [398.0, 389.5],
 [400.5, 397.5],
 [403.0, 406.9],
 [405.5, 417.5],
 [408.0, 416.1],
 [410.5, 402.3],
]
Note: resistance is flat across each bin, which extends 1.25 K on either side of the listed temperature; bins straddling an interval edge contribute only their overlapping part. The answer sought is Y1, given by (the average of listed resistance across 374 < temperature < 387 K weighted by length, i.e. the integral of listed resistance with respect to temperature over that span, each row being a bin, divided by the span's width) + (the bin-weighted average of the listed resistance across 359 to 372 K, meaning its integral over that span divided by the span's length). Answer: 689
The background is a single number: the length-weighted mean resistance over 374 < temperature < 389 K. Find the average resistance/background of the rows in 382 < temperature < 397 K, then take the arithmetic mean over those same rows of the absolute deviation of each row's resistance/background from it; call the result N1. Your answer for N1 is 0.016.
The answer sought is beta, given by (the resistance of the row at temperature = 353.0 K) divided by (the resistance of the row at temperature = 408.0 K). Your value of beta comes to 0.77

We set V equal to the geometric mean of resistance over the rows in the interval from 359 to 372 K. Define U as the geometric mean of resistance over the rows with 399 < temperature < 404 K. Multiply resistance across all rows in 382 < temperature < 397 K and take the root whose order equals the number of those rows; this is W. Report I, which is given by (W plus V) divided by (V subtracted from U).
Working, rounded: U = 402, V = 331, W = 382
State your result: 10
